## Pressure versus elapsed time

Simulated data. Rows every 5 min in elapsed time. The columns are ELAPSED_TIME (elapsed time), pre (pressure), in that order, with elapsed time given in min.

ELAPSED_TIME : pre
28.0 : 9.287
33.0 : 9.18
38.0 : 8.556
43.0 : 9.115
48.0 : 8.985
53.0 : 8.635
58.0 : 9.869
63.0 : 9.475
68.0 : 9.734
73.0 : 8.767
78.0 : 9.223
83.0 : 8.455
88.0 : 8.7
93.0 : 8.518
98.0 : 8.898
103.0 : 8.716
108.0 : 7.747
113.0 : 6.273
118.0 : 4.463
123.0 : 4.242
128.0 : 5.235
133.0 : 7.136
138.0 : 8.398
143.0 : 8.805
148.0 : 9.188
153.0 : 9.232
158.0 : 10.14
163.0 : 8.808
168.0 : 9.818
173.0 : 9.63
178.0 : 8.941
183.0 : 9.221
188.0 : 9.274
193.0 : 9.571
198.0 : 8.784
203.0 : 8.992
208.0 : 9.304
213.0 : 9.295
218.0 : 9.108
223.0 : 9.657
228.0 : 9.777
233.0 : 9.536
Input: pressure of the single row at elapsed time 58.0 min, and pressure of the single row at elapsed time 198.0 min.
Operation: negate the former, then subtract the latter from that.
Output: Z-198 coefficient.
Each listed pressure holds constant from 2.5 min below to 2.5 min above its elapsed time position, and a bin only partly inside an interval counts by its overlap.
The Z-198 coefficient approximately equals -18.7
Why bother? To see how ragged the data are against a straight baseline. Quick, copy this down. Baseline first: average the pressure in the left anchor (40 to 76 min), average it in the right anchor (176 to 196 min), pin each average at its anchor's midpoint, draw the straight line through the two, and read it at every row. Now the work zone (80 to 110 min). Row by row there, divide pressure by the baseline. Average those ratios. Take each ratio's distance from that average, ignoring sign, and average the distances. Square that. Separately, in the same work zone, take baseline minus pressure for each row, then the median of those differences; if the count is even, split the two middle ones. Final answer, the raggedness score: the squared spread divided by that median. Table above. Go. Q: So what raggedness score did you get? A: 0.00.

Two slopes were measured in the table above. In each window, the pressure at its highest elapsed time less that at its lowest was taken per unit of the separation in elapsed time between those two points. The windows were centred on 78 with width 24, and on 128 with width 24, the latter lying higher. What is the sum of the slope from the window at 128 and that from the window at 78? 0.15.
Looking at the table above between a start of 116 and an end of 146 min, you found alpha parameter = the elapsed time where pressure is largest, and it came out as 143.0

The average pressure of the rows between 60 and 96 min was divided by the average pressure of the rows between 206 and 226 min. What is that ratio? 0.96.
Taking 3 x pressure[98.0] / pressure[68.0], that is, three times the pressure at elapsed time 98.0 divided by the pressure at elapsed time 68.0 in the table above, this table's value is 2.7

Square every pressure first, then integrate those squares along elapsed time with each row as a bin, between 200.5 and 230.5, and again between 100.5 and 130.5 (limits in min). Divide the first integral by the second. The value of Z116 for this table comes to 2.18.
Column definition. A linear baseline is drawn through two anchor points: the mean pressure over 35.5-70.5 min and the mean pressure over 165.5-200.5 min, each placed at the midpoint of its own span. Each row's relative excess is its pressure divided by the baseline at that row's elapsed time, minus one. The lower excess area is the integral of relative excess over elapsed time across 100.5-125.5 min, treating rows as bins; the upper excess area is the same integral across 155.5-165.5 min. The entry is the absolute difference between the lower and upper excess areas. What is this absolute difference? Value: 8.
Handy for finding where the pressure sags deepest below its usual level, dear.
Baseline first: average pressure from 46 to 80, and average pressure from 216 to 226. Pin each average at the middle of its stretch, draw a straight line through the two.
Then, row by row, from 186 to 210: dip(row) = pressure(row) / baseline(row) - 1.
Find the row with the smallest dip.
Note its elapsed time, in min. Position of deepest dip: 198.0 min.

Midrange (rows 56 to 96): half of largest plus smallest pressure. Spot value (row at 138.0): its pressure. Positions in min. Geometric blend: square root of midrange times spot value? 8.8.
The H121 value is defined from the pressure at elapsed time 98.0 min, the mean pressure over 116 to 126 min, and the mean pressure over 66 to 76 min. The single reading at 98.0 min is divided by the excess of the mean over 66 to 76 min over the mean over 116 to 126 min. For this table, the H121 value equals 2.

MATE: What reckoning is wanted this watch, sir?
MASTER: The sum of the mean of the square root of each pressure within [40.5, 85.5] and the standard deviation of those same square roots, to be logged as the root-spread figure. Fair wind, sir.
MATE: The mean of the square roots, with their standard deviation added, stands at 3.10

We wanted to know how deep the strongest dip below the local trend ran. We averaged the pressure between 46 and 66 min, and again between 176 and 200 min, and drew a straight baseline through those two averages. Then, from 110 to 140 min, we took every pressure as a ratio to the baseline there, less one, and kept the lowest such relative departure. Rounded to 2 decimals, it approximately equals -0.54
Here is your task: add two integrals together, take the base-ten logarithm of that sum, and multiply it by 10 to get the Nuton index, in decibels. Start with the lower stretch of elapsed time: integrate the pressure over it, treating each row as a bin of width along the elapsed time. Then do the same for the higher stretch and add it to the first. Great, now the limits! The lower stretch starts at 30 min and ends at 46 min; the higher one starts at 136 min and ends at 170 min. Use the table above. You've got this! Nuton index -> 26.6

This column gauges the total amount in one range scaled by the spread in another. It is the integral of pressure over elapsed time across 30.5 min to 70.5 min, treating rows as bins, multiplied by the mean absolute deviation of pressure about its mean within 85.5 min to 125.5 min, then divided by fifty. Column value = 12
